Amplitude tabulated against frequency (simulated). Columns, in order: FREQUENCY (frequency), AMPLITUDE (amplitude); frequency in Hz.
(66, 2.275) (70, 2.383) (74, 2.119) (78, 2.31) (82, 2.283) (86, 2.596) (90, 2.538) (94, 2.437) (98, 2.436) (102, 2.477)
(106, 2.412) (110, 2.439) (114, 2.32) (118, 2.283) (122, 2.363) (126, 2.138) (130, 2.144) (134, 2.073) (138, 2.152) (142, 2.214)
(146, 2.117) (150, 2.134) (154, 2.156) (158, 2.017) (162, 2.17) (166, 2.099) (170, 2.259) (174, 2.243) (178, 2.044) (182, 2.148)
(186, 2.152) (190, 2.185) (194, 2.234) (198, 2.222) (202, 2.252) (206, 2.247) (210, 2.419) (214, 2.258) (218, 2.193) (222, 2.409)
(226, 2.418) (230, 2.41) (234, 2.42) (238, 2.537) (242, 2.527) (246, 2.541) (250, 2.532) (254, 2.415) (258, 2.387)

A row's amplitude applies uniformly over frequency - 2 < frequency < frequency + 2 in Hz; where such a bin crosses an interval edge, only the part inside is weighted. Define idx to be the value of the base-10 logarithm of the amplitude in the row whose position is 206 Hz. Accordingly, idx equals 0.35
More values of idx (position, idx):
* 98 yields 0.39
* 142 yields 0.35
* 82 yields 0.36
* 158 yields 0.30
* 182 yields 0.33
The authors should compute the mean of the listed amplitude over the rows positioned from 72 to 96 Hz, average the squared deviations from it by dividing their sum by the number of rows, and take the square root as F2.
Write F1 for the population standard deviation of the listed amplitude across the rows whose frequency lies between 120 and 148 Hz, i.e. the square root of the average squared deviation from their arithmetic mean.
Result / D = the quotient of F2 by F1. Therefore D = 1.9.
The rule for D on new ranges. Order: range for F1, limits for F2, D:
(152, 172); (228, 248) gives 0.7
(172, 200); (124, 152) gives 0.6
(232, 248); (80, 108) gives 1.8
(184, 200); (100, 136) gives 4.3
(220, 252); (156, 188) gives 1.3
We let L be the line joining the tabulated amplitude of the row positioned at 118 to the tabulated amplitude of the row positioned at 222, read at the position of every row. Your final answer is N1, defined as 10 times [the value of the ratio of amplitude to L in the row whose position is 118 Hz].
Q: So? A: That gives 10.0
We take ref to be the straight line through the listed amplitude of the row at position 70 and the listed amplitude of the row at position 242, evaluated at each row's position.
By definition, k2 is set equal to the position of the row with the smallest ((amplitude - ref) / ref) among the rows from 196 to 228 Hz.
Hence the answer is 218 Hz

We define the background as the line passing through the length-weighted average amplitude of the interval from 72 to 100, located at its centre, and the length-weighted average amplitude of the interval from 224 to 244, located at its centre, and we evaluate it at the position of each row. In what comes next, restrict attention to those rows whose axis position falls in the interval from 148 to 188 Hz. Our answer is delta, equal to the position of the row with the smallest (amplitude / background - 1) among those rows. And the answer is 158 Hz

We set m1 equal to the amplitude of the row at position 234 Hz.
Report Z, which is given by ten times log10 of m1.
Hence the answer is 3.84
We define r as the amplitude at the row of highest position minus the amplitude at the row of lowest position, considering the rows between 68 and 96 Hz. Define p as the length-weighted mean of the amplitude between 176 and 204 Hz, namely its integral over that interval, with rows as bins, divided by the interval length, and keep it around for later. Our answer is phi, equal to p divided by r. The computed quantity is 40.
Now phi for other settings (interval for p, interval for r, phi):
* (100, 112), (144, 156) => 63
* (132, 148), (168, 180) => -10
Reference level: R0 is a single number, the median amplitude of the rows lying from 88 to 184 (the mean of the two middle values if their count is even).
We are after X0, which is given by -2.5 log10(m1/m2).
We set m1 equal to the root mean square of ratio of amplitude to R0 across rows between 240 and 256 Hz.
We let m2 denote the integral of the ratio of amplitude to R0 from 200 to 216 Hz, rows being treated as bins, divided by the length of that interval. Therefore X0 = -0.10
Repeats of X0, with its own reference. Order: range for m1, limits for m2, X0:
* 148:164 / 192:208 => 0.06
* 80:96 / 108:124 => -0.05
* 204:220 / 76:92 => 0.07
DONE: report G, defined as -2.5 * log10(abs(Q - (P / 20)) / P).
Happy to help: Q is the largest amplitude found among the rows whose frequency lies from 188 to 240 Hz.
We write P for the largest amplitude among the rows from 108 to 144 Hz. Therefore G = 0.011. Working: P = 2.439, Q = 2.537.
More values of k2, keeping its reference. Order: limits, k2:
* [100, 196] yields 158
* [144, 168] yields 158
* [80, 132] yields 126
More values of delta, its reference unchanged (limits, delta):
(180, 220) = 182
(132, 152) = 134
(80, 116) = 82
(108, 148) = 134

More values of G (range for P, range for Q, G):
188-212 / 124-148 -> 0.157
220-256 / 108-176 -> 0.103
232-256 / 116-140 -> 0.139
